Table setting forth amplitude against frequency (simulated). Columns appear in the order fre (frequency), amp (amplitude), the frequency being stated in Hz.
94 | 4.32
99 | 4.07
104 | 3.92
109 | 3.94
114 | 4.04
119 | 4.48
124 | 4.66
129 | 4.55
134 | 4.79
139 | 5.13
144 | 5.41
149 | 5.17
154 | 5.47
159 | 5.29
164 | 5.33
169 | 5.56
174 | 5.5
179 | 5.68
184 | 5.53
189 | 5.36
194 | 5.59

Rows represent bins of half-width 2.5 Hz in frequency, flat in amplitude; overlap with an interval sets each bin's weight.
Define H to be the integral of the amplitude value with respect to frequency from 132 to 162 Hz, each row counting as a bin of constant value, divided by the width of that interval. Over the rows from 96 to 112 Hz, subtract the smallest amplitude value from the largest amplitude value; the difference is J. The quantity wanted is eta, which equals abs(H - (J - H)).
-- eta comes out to 10.3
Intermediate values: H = 5.2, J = 0.15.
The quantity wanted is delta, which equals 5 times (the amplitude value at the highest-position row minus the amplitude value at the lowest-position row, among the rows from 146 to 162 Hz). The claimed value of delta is 0.6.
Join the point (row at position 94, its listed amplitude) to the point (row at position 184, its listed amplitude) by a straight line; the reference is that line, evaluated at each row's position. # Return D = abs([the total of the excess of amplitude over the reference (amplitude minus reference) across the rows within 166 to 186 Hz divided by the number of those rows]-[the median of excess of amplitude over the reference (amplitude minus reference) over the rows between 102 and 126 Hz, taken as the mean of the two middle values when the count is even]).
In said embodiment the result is 0.67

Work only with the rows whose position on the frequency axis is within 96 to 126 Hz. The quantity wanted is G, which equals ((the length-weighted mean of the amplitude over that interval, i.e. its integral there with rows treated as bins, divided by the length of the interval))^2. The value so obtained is 17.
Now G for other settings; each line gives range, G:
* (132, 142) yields 25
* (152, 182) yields 30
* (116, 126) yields 21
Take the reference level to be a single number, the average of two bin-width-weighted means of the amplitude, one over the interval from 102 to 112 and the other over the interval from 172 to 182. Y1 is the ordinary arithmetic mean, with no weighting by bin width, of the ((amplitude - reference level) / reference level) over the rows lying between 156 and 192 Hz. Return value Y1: 0.147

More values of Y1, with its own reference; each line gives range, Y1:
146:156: 0.117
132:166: 0.097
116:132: -0.042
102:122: -0.140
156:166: 0.115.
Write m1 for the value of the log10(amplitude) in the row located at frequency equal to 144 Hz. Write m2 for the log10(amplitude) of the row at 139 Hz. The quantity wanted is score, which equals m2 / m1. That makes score 0.97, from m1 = 0.733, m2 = 0.710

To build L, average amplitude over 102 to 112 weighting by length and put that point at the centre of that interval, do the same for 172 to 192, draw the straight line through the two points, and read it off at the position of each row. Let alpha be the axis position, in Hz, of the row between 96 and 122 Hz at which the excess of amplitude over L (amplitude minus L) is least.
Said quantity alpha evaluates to 114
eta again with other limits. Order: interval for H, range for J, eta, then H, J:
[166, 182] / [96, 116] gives 11.0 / 5.6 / 0.15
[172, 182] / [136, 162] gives 10.8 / 5.6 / 0.34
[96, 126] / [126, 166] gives 7.4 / 4.2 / 0.92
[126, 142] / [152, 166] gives 9.5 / 4.8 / 0.18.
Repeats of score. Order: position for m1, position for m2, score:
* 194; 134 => 0.91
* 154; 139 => 0.96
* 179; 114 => 0.80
